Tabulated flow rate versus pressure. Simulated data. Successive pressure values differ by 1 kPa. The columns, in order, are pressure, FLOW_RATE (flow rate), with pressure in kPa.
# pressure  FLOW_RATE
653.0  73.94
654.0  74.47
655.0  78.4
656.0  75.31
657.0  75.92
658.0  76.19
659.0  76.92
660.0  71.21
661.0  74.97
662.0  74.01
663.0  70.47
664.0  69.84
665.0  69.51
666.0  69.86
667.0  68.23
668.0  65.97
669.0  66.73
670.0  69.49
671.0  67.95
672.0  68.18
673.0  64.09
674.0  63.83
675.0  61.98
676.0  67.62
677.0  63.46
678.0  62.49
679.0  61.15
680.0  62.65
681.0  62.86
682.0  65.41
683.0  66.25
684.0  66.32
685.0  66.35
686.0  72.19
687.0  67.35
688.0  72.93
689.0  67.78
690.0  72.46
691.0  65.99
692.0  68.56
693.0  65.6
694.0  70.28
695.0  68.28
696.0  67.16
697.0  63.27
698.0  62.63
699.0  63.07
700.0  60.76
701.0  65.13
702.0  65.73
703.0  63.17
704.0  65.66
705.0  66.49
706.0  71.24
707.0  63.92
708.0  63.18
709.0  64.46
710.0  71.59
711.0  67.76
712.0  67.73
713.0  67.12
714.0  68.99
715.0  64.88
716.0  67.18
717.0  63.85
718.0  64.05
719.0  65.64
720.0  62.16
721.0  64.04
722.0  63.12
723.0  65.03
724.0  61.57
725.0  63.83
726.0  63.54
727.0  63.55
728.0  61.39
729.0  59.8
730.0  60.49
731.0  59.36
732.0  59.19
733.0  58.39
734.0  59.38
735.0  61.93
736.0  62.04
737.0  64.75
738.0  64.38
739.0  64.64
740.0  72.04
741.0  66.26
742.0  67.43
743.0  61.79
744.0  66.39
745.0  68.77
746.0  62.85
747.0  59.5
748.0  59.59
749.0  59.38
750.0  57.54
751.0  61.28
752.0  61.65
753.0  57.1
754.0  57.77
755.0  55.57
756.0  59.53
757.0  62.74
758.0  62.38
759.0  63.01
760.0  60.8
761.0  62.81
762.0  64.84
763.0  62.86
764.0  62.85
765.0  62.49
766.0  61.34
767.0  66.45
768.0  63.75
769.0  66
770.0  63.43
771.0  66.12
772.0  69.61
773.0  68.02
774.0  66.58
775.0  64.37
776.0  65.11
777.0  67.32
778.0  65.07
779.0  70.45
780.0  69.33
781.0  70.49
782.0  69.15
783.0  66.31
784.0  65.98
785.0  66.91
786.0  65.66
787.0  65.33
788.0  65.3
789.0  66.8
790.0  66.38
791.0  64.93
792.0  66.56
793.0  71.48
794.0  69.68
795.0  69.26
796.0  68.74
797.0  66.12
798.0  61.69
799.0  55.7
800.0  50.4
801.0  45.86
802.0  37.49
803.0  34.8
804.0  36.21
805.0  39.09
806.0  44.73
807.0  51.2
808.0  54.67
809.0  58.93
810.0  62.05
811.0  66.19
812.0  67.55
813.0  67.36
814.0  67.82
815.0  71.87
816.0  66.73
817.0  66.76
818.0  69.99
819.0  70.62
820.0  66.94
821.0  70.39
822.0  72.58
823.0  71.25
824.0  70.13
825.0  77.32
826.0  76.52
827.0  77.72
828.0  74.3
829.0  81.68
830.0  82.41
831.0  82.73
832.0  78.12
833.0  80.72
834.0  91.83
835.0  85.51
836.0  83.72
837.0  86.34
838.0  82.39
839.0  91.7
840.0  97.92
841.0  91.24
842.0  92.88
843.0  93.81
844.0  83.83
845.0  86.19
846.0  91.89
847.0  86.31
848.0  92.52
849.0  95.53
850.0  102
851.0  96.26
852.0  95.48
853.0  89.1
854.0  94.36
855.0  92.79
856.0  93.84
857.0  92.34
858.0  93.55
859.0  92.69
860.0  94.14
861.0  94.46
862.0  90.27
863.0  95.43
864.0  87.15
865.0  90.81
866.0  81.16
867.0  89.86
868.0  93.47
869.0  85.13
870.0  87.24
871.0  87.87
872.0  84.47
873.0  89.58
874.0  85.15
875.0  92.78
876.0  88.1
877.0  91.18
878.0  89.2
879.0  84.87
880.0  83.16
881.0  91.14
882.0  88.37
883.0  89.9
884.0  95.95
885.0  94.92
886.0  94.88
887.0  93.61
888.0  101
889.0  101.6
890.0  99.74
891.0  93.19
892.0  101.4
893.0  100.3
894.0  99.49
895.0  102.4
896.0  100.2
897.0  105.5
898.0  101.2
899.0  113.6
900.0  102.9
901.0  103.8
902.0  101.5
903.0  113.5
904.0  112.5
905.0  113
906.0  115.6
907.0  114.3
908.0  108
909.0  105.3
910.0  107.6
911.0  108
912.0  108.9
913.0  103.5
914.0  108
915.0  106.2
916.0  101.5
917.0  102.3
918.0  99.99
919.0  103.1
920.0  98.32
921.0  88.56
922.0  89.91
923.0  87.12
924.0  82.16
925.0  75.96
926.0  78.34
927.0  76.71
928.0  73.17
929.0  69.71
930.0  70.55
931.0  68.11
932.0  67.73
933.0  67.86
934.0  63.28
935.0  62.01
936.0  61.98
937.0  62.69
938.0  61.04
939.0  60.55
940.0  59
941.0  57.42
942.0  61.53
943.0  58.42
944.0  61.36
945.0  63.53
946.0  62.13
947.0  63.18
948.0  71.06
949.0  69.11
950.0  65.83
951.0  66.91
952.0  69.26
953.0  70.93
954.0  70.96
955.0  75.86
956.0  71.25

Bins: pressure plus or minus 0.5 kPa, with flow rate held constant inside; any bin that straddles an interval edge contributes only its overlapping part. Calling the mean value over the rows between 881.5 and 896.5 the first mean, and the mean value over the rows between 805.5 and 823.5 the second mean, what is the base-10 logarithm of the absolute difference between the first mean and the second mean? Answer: 1.5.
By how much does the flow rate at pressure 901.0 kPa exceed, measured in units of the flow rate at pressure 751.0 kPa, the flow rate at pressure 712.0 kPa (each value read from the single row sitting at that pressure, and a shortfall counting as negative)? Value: 0.59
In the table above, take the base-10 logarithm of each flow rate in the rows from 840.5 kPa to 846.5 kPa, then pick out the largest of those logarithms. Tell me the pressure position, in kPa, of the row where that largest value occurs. 843.0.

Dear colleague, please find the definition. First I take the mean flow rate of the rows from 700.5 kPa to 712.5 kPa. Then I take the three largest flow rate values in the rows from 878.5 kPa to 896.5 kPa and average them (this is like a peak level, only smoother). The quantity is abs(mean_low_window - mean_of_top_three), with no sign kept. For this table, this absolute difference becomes 35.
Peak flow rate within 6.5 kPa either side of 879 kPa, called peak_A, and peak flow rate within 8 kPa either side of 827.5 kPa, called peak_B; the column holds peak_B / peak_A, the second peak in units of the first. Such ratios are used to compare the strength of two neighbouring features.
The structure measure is 1.0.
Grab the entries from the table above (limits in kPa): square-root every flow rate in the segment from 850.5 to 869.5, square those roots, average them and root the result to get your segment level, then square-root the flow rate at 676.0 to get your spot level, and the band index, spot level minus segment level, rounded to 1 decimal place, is -1.4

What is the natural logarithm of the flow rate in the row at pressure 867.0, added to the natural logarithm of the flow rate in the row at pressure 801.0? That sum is 8.3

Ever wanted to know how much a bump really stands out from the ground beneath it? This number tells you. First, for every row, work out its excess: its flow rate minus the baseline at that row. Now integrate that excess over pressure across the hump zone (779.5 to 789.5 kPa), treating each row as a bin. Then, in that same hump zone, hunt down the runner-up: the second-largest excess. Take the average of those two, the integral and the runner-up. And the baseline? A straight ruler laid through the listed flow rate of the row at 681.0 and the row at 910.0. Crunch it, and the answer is -86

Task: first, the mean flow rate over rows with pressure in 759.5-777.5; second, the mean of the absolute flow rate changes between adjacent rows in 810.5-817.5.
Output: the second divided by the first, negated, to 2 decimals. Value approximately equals -0.03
